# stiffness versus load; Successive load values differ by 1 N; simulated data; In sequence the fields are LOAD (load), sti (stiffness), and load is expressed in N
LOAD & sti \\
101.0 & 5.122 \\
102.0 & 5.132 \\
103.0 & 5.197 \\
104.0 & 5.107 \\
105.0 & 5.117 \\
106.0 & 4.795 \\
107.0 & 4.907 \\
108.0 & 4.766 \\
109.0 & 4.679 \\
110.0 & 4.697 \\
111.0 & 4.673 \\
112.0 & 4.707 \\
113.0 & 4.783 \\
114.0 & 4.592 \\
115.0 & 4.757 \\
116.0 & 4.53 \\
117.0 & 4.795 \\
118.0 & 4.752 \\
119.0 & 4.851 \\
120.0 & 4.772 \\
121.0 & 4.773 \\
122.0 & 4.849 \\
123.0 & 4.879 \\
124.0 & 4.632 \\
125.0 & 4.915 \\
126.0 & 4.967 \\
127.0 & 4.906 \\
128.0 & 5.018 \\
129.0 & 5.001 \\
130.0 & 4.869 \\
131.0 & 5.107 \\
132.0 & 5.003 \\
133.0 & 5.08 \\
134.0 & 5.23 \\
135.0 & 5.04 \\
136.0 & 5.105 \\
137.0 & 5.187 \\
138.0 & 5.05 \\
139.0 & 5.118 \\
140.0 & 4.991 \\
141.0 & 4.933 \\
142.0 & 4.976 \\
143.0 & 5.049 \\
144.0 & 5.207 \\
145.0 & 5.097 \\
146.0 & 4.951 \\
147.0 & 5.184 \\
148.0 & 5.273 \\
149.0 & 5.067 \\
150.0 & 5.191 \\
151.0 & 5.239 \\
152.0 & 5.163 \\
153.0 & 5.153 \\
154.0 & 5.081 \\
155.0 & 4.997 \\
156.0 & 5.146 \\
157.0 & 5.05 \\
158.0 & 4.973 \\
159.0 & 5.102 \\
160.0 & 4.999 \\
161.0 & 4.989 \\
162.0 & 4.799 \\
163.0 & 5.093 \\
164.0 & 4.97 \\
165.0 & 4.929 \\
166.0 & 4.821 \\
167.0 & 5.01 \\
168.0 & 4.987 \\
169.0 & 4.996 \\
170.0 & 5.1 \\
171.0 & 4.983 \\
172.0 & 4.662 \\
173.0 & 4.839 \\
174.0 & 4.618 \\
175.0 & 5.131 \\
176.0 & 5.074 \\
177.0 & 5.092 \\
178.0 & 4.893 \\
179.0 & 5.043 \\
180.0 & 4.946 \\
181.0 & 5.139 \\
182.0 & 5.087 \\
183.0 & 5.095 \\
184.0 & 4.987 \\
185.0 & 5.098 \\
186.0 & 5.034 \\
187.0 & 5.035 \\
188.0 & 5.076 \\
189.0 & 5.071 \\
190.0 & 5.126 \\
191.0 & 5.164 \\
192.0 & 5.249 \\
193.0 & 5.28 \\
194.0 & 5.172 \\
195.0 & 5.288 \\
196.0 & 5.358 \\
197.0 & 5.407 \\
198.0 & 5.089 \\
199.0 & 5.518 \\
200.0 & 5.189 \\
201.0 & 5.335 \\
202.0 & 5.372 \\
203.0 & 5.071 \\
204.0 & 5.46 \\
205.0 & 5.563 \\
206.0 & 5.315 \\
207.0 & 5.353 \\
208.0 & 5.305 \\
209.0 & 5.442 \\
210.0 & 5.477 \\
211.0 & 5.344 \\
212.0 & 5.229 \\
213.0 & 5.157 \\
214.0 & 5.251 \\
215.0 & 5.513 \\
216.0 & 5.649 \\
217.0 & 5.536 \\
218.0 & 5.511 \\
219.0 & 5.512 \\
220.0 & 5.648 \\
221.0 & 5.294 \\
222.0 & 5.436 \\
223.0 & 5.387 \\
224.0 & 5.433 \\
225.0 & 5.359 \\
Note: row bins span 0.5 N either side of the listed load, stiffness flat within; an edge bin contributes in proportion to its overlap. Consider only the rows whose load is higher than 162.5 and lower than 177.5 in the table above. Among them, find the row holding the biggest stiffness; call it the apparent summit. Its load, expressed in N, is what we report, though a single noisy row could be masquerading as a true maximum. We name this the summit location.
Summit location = 175.0 N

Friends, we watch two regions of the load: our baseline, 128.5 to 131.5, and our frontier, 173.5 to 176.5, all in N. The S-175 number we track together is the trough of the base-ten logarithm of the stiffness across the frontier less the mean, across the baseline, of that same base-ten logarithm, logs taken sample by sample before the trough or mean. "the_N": -0.034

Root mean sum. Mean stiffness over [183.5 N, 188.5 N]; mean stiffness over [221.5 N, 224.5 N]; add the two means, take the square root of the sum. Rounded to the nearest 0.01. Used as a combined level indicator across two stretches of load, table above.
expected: 3.23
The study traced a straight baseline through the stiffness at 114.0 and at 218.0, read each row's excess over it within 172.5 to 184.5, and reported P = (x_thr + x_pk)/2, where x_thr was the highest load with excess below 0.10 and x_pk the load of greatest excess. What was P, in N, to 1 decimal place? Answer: 179.5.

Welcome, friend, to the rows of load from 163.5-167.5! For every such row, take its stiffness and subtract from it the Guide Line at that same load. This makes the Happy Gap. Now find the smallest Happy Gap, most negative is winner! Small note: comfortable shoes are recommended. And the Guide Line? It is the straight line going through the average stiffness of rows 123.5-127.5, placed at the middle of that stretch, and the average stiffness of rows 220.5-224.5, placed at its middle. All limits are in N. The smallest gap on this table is -0.26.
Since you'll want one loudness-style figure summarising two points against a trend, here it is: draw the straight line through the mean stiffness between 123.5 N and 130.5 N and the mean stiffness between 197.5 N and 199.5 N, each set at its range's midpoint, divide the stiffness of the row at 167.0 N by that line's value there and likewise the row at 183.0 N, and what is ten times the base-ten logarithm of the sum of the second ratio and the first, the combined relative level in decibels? 2.91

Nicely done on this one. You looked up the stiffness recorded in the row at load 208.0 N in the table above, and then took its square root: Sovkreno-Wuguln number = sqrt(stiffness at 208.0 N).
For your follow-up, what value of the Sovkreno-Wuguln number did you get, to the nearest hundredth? 2.30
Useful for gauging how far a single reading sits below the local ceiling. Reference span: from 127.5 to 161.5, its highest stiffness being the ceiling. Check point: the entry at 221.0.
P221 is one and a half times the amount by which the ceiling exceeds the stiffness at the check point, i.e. 0.0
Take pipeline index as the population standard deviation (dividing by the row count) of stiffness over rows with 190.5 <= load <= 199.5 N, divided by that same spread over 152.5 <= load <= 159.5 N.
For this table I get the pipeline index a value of 2.0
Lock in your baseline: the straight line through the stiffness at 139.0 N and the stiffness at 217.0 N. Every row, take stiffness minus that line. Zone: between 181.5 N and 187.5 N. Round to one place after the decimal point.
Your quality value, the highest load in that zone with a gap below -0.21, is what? 187.0 N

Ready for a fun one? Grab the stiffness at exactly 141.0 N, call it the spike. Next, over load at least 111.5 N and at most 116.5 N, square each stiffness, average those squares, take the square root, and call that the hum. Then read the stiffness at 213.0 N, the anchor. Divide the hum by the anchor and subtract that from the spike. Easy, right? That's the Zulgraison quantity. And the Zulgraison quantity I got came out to 4.03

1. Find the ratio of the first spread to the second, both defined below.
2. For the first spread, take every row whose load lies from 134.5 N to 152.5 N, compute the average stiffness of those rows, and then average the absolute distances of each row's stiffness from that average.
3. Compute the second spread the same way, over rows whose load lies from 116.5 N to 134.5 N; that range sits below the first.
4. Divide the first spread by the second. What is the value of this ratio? 0.73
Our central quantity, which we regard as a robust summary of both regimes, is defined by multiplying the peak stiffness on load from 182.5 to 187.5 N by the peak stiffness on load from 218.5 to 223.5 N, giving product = 28.8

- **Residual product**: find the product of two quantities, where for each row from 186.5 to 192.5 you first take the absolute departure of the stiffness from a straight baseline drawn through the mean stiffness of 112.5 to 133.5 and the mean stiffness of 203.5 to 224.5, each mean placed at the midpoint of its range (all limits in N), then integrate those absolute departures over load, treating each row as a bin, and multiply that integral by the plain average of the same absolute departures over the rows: 0.128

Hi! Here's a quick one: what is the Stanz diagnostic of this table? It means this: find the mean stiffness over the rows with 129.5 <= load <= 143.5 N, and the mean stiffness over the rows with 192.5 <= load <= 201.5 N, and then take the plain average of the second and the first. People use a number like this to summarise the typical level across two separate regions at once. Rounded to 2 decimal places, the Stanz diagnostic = 5.17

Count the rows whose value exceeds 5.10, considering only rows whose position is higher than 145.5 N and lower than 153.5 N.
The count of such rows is 6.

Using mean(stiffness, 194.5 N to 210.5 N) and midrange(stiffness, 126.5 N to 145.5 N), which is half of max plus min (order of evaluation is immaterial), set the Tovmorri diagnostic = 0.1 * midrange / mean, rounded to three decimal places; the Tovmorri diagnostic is 0.094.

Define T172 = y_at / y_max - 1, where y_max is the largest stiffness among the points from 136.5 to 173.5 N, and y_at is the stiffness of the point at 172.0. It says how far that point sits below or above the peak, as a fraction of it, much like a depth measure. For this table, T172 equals -0.12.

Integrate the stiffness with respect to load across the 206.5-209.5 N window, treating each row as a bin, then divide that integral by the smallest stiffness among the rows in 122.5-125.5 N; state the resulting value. 3.5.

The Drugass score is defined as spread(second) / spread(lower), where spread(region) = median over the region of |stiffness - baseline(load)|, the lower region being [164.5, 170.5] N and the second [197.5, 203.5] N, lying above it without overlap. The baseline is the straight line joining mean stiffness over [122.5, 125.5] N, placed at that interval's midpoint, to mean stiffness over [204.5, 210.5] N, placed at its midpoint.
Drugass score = 1.23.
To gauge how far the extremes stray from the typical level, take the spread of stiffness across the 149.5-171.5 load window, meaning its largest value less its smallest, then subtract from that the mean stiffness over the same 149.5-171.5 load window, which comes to -4.60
